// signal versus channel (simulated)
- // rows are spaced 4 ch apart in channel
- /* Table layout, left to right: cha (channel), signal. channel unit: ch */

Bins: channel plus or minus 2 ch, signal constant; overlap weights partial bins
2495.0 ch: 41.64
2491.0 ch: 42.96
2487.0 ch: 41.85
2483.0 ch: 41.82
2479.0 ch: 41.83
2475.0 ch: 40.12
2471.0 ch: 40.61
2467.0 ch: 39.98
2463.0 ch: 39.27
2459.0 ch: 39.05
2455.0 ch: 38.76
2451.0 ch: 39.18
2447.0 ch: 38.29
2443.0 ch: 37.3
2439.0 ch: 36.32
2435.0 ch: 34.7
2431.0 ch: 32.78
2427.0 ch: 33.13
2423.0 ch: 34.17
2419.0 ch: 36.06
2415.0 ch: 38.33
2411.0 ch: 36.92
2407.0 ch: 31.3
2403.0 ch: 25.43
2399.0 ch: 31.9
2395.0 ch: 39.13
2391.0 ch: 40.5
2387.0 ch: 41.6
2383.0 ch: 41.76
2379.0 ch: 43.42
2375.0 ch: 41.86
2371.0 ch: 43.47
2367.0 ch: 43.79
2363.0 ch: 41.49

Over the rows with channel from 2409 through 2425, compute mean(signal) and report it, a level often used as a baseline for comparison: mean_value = 36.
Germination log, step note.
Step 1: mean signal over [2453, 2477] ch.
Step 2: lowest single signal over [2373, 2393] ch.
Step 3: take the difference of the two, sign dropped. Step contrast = 1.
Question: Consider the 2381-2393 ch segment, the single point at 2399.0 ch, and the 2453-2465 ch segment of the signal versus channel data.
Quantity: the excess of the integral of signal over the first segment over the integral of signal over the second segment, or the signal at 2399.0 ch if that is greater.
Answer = 32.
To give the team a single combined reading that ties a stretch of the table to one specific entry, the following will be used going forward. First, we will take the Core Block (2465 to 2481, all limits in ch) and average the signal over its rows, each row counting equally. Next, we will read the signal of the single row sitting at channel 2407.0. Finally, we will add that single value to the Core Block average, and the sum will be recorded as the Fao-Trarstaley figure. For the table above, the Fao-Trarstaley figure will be 72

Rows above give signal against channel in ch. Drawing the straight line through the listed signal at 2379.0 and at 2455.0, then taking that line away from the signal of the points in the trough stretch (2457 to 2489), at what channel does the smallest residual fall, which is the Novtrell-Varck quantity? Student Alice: 2459.0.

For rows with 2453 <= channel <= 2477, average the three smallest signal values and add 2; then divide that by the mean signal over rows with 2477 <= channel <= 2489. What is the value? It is 0.98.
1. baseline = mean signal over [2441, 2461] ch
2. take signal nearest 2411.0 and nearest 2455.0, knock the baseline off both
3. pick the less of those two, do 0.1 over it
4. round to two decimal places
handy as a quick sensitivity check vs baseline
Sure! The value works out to -0.06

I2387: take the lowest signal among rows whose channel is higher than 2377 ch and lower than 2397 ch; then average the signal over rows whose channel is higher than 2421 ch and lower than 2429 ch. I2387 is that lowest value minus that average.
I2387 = 5.5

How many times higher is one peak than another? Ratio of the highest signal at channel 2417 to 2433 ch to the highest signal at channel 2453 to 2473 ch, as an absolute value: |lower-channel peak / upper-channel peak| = 0.89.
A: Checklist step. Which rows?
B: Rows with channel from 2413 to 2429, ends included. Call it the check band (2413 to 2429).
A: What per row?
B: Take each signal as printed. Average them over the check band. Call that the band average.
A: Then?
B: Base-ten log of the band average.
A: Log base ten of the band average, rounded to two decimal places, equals 1.55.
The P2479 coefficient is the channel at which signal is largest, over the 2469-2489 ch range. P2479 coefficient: 2487.0 ch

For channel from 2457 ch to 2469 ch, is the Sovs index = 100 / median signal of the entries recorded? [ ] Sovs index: 2.55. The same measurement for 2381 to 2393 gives 2.40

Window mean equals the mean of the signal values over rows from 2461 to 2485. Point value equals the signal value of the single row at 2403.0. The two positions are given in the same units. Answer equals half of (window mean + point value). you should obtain 33.0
